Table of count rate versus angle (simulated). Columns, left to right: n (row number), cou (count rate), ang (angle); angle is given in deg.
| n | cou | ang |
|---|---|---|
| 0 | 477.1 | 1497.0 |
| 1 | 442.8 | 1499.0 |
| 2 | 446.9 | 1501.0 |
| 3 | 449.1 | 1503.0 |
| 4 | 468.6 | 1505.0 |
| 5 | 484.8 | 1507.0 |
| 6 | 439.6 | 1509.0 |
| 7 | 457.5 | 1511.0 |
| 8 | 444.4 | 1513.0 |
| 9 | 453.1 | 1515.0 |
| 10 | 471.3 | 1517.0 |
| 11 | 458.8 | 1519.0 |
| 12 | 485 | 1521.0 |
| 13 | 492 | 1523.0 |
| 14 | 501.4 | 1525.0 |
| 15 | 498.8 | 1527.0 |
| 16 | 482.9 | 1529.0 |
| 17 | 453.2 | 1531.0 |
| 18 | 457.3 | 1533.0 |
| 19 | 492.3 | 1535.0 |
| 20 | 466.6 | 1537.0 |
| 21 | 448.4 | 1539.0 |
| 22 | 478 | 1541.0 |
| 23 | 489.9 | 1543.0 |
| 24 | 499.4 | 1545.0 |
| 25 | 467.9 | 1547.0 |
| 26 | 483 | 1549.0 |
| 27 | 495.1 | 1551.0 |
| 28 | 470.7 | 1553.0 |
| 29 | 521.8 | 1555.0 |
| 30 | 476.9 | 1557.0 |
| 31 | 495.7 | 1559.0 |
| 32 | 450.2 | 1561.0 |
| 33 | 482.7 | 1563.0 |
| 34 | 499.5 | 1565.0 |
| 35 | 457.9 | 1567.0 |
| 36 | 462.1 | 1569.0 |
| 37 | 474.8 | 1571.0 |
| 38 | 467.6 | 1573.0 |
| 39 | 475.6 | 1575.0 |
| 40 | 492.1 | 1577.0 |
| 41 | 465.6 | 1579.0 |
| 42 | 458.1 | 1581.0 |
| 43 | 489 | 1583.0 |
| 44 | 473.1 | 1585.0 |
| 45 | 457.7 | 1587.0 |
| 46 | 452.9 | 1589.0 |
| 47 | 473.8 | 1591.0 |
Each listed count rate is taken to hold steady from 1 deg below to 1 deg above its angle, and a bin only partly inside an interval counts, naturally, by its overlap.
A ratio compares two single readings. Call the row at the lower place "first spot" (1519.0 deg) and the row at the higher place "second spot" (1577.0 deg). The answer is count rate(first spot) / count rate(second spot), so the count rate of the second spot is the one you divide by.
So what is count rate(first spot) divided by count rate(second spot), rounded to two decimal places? 0.93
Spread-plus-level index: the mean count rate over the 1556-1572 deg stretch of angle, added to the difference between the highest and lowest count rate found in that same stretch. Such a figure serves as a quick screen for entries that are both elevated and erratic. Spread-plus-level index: 524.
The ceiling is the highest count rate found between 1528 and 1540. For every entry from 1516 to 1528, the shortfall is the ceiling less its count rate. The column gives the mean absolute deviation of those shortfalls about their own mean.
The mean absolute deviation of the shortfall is 13.0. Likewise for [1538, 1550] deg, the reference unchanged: 13.1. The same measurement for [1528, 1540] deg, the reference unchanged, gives 13.9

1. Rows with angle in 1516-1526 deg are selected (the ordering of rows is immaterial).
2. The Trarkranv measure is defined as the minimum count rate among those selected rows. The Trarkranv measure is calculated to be 458.8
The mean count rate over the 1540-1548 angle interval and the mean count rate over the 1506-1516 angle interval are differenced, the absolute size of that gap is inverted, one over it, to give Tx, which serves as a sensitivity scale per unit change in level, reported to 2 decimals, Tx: 0.04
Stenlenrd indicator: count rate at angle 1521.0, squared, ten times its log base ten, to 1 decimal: 53.7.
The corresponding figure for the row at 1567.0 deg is 53.2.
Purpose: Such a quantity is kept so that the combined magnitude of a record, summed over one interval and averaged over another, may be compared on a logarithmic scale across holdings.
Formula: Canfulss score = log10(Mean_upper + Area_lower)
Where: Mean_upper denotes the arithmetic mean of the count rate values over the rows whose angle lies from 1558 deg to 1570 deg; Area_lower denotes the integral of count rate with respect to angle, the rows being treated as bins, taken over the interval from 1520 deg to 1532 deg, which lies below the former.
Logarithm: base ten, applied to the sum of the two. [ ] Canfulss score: 3.80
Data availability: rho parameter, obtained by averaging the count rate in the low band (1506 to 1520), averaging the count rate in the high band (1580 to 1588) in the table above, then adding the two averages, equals 928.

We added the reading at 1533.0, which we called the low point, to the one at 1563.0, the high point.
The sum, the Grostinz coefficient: 940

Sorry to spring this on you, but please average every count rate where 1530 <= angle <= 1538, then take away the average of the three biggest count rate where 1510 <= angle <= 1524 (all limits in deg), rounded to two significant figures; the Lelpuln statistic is -15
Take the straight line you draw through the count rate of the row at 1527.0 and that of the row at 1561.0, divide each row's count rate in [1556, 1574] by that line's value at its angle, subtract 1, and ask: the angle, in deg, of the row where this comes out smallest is 1561.0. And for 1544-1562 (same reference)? 1547.0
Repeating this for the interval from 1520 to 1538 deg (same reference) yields 1531.0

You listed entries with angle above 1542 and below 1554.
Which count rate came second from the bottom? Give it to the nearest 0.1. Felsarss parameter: 470.7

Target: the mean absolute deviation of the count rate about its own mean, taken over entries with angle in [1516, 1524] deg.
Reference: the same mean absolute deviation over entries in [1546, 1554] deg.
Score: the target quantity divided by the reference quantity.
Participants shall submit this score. 1.19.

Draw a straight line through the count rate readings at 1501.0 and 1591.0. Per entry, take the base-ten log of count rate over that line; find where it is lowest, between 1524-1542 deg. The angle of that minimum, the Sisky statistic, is 1539.0 deg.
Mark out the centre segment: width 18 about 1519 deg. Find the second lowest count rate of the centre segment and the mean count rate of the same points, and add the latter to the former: 927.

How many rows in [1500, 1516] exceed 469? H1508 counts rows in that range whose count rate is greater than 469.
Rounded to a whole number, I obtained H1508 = 1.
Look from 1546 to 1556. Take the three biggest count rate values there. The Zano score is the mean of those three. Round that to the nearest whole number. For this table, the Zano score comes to 500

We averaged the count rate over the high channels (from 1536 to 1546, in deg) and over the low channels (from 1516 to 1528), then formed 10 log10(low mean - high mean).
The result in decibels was 9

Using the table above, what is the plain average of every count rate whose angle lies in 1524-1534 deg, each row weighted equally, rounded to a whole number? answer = 479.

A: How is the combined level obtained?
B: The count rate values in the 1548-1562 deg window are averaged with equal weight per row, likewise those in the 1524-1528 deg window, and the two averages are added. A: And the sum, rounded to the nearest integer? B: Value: 985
